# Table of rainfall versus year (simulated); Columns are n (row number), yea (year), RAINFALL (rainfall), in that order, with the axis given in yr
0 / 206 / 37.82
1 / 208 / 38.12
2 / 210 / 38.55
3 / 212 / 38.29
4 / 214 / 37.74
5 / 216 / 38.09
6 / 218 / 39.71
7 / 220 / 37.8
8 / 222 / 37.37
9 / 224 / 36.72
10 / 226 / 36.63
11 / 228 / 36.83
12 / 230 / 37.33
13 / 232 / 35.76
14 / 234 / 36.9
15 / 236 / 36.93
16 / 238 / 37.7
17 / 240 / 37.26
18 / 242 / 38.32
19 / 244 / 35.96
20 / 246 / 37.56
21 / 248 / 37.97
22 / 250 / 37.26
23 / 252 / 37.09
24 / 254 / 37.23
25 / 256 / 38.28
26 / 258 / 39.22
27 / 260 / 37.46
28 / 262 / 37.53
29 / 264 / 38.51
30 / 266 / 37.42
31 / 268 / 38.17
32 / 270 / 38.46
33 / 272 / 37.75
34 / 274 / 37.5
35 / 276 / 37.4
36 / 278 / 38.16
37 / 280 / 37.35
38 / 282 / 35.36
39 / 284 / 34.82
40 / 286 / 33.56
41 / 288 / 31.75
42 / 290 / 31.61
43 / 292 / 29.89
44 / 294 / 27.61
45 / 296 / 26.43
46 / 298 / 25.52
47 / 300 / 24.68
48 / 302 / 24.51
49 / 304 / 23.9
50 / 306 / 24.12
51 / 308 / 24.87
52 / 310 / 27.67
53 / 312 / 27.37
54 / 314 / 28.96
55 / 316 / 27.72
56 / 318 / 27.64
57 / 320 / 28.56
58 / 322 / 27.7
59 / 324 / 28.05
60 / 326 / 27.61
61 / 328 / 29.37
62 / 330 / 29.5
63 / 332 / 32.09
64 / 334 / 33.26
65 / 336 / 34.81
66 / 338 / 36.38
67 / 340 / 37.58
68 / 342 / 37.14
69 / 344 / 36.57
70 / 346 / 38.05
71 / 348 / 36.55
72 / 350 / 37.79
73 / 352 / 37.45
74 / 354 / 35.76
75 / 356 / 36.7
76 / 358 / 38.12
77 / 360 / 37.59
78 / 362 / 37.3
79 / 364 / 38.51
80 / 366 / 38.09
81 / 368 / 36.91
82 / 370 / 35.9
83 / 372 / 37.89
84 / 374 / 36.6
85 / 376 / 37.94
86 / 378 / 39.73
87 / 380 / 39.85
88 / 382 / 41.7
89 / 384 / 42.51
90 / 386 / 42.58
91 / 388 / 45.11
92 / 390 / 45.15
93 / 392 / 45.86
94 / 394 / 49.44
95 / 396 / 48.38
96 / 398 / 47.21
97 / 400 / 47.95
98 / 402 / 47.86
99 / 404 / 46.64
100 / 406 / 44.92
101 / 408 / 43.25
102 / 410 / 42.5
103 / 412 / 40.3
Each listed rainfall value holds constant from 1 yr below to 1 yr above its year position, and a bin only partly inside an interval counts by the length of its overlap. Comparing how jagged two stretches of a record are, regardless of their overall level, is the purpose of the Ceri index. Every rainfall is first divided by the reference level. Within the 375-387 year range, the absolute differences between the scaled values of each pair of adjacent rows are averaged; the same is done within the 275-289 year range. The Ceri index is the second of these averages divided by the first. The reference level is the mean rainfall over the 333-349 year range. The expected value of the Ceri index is 1.3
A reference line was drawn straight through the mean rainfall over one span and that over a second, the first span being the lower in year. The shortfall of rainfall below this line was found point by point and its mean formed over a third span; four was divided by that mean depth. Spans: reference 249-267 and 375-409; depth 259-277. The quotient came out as 8.4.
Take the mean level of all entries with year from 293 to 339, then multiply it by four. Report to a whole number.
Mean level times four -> 113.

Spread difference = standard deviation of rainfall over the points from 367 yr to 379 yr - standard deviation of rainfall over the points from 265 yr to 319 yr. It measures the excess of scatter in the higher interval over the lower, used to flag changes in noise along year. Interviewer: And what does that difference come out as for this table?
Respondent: -4.0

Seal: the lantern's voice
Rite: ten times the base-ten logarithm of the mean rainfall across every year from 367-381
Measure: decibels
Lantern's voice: 15.78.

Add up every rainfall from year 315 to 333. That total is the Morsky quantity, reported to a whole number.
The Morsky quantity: 258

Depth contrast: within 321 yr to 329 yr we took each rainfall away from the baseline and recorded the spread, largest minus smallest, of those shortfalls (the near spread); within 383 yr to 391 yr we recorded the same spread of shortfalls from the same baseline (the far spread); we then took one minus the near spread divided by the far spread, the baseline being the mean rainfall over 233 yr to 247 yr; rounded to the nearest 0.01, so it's 0.33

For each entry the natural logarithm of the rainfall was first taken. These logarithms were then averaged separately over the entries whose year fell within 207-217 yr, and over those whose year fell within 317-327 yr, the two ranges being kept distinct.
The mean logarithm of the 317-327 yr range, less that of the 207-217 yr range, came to -0.31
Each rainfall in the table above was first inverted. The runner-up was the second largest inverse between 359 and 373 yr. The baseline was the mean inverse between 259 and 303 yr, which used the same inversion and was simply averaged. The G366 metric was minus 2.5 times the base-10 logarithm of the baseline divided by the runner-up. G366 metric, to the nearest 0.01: -0.13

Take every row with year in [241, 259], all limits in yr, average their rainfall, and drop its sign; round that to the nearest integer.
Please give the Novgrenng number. 38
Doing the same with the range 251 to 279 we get 38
